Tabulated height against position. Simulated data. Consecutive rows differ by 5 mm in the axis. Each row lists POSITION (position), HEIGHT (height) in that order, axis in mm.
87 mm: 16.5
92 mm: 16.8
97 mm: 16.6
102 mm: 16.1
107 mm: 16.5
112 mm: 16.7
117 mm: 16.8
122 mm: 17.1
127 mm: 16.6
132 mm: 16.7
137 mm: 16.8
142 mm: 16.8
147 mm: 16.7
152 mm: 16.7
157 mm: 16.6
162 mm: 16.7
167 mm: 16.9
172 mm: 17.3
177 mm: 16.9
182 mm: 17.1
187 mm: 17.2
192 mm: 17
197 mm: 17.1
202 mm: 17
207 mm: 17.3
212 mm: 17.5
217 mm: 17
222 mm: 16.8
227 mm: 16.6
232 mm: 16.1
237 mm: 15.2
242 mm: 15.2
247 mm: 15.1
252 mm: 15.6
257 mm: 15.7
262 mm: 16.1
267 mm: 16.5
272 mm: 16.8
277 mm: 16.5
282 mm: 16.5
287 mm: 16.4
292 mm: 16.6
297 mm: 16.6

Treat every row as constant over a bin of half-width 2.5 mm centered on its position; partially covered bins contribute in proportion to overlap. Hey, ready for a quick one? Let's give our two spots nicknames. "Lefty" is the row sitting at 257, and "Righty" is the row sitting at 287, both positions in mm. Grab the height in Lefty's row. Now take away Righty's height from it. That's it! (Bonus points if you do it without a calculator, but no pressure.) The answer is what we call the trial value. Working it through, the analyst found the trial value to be -0.70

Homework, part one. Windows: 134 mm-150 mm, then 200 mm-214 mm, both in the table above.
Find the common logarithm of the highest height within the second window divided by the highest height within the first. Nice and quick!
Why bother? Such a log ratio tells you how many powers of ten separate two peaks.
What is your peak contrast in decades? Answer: 0.018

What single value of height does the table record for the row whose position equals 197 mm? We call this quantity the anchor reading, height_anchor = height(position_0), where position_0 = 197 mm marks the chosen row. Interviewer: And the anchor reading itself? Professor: 17.1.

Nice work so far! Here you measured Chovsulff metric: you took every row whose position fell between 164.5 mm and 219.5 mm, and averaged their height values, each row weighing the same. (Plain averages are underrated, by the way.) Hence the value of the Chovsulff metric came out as 17.1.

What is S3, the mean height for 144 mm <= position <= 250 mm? 16.7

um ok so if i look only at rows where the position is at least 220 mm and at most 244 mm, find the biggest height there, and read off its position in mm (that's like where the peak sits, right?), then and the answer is 222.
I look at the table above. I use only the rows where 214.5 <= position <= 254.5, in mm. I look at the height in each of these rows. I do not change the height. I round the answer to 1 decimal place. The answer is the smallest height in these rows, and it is 15.1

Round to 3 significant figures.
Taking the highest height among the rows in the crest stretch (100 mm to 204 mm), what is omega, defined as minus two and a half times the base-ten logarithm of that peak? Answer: -3.10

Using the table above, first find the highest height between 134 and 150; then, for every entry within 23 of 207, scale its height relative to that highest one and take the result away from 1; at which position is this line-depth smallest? 212 mm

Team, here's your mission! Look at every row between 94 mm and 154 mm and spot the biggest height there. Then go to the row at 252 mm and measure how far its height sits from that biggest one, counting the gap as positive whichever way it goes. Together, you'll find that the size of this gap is 1.50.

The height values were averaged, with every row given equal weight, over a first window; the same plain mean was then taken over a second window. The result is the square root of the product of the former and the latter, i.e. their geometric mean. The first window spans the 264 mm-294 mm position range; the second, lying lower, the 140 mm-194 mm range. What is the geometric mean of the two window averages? 16.7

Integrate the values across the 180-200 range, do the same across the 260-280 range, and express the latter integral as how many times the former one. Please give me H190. 0.96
